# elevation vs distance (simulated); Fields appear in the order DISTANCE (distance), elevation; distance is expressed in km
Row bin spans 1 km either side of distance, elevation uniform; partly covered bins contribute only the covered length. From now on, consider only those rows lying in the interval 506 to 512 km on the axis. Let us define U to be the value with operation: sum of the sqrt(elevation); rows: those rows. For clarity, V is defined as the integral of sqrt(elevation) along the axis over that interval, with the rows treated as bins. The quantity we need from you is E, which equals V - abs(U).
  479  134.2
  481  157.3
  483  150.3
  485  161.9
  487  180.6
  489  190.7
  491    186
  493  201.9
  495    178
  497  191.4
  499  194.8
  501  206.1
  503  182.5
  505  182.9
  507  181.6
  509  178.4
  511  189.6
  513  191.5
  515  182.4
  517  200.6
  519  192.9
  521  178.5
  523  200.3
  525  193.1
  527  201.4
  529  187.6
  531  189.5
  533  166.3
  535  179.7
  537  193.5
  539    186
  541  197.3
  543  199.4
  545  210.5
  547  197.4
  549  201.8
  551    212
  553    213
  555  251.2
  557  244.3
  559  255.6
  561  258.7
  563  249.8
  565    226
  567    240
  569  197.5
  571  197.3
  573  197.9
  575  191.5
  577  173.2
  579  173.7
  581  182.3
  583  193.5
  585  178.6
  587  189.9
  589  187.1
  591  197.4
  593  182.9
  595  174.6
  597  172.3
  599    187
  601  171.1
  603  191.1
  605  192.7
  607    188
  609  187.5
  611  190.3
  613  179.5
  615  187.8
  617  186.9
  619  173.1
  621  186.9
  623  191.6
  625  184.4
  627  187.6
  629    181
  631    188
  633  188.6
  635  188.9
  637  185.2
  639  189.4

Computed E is 40.6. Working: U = 40.6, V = 81.2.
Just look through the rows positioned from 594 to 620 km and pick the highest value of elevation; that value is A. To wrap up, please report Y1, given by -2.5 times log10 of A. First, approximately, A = 192.7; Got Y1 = -5.71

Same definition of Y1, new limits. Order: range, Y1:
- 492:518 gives -5.79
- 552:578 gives -6.03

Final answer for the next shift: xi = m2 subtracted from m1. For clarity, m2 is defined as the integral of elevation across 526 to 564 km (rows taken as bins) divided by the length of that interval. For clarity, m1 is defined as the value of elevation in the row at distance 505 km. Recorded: -27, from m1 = 182.9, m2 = 210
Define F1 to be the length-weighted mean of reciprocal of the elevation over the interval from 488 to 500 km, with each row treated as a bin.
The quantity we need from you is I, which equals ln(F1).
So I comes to -5.25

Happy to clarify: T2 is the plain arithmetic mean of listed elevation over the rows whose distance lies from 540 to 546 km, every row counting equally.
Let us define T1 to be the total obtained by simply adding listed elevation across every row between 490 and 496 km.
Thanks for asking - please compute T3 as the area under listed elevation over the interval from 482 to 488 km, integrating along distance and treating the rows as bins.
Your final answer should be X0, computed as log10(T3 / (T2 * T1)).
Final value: -2.07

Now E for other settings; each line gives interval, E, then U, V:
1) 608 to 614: 40.9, 40.9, 81.8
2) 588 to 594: 41.3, 41.3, 82.5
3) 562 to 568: 46.3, 46.3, 92.7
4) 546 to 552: 42.8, 42.8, 85.6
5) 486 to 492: 40.9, 40.9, 81.8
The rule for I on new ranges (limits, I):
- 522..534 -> -5.24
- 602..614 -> -5.24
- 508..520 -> -5.24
